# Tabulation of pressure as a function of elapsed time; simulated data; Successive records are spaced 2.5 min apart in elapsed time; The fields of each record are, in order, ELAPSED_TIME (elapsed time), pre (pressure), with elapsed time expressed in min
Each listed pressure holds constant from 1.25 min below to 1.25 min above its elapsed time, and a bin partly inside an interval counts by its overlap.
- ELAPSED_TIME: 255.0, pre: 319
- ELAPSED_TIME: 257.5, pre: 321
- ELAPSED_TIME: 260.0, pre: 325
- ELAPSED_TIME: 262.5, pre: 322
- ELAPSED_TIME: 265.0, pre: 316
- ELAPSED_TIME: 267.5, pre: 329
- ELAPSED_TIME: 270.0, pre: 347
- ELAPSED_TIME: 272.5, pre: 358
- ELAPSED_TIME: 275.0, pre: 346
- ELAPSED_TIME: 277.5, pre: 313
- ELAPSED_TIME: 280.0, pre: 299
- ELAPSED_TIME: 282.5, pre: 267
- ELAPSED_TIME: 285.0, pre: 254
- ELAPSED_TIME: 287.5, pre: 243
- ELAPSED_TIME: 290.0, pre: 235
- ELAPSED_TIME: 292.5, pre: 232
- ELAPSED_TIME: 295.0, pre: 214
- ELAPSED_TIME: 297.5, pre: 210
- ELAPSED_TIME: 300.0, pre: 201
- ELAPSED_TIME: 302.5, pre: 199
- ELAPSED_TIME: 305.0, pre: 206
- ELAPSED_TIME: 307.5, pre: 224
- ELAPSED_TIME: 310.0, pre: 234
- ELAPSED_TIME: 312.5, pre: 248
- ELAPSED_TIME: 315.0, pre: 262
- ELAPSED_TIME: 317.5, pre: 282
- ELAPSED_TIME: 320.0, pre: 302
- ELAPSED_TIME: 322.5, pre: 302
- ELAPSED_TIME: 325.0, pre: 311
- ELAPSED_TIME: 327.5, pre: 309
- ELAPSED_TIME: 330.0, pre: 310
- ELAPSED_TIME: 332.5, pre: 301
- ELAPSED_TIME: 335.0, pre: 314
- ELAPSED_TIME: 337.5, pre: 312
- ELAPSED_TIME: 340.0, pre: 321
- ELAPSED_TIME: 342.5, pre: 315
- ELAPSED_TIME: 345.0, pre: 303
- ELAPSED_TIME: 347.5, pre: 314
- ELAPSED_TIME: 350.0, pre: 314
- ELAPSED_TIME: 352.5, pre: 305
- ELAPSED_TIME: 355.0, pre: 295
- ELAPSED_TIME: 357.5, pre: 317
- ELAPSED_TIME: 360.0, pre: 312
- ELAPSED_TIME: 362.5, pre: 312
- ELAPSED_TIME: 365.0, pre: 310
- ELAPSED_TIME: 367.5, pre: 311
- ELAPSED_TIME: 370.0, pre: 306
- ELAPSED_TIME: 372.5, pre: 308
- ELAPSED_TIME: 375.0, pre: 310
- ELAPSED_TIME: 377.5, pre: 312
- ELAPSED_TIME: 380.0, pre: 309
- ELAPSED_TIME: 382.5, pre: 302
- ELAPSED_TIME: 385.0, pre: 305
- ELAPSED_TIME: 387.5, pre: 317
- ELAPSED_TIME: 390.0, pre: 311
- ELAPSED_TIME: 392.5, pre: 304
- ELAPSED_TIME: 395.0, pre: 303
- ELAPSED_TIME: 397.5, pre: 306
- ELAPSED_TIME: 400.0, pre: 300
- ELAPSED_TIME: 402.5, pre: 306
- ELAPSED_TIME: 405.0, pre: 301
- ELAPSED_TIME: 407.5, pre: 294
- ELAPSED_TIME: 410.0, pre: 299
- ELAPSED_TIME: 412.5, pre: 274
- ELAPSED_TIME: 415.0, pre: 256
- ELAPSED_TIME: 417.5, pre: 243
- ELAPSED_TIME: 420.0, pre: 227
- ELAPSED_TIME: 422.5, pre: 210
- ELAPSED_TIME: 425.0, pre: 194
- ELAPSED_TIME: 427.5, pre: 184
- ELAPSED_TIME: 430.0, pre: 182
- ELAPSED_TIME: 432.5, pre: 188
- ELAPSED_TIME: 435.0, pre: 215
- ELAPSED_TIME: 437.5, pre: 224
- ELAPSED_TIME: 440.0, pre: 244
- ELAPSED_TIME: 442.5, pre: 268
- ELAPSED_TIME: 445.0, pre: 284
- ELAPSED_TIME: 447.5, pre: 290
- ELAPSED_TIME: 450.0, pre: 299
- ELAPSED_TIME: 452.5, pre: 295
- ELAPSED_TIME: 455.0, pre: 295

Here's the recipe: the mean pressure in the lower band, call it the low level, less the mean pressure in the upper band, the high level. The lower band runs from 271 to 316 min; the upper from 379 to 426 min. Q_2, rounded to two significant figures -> -30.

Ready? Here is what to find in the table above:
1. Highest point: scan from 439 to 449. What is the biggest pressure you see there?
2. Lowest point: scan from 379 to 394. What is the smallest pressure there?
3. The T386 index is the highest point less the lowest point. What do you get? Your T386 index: -12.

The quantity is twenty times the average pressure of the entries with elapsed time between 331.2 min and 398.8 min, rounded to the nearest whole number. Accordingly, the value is 6184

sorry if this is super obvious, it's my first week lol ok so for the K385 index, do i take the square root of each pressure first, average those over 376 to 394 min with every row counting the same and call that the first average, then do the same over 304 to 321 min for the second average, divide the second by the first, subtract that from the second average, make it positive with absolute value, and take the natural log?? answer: 2.70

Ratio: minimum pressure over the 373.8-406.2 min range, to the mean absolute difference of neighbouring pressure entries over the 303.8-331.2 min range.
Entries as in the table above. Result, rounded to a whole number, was 28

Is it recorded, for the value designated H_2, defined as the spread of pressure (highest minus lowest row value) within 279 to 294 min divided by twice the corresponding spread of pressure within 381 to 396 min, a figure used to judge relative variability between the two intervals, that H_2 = 2.2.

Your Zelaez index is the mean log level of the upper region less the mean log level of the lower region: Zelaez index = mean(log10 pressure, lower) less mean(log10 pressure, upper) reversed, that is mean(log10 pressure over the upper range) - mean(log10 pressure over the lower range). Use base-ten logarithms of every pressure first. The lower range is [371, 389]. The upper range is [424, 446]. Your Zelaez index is -0.15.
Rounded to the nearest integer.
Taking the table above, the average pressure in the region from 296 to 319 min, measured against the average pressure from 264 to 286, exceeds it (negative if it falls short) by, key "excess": -85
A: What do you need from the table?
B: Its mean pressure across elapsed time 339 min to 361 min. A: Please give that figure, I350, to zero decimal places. 311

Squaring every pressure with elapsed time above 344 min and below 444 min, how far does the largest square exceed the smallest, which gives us 67365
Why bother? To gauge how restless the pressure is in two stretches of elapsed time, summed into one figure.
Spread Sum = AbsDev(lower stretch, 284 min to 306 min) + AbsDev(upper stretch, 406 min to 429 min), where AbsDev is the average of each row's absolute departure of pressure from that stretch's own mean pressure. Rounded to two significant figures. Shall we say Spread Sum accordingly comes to 52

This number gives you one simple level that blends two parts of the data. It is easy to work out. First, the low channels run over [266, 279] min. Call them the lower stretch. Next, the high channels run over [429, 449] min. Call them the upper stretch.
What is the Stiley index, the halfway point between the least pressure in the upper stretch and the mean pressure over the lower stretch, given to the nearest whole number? 260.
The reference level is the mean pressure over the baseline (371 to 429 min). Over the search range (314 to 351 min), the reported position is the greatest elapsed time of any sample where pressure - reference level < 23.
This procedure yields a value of 345.0 min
